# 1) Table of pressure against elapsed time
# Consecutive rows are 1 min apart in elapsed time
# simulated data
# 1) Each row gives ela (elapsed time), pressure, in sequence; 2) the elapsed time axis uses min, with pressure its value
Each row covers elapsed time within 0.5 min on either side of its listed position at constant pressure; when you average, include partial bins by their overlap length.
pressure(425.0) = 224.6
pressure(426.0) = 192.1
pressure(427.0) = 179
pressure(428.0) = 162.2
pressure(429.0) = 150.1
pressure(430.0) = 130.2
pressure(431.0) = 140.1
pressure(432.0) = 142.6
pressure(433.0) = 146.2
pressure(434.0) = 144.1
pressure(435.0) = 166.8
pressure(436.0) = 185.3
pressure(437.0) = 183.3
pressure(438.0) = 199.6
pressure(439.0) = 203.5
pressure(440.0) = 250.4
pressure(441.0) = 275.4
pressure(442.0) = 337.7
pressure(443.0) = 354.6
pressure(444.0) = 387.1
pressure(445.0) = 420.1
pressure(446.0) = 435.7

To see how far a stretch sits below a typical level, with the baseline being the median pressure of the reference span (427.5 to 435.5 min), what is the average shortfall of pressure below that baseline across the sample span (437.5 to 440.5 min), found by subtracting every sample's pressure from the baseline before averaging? -73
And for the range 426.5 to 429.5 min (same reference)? -19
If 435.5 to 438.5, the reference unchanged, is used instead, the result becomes -44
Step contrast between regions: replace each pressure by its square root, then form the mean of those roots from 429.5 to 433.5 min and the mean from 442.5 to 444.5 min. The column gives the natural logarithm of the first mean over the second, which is -0.49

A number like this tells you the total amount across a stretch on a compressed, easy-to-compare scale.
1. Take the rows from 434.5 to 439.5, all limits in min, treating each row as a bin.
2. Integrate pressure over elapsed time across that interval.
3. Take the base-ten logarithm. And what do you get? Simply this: 2.97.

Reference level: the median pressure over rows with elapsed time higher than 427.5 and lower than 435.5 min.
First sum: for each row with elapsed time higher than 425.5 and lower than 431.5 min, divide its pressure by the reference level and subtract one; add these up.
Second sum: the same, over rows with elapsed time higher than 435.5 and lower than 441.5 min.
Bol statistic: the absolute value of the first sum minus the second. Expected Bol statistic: 2.4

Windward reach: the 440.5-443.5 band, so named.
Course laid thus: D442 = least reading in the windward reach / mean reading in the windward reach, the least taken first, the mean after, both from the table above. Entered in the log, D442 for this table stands 0.854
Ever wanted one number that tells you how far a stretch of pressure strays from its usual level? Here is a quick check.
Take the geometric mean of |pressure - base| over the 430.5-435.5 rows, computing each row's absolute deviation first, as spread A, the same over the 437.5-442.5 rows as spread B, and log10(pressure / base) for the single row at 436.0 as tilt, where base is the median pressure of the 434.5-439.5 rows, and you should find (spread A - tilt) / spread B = 0.76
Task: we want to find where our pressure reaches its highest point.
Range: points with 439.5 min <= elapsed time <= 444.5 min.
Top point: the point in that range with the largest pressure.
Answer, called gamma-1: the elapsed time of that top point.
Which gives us 444.0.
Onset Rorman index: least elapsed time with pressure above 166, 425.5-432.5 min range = 426.0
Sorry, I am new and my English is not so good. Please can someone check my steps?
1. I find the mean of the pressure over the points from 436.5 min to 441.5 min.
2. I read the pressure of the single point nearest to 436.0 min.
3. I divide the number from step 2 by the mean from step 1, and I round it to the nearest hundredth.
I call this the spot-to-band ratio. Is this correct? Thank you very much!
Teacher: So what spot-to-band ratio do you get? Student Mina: 0.83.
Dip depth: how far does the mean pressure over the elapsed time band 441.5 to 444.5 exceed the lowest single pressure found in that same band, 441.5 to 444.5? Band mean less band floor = 22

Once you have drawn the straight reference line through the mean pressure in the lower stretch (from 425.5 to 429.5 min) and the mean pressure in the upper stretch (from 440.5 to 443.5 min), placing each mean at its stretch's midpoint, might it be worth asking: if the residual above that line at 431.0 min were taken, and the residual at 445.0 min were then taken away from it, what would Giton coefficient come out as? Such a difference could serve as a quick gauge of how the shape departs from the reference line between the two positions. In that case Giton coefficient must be -134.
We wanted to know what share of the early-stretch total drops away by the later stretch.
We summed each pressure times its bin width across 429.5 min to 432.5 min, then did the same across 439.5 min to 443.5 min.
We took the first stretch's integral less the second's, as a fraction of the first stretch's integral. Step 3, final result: -2.0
